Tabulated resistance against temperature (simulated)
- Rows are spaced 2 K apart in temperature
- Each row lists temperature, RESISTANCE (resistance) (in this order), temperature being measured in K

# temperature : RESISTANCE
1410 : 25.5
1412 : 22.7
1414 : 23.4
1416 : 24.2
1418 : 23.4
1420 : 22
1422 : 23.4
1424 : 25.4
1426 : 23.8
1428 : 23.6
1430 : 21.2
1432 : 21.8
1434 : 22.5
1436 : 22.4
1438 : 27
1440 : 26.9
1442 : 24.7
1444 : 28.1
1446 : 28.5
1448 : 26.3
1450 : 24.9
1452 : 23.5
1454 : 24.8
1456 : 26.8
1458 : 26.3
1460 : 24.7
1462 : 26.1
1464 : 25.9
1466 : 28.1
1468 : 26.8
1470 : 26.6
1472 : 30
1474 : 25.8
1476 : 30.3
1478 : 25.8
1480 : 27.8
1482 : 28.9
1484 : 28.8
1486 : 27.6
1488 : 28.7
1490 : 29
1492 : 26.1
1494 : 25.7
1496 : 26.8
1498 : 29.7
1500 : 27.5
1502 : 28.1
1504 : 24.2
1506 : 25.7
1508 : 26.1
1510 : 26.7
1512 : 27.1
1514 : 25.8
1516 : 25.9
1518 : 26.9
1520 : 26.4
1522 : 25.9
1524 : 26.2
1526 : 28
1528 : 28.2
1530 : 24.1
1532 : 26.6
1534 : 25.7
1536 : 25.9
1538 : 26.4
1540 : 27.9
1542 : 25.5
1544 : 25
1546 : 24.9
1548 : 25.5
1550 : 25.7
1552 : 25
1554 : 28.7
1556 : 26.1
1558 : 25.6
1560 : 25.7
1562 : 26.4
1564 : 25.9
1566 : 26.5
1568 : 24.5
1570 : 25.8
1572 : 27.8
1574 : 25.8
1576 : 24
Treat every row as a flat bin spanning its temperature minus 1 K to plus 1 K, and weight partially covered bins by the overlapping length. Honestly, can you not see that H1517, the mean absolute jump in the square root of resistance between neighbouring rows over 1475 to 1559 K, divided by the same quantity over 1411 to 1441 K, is 1.0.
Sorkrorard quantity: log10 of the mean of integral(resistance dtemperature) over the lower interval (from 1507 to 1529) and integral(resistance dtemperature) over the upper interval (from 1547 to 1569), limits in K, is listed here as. 2.76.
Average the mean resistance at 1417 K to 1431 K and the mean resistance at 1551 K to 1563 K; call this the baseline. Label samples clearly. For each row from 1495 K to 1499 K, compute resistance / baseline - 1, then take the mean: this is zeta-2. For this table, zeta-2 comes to 0.14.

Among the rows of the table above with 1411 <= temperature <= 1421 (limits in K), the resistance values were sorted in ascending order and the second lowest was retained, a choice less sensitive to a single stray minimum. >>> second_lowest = 22.7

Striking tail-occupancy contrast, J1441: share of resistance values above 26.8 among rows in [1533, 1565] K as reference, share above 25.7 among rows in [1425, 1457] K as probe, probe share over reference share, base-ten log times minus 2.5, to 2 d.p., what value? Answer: -1.19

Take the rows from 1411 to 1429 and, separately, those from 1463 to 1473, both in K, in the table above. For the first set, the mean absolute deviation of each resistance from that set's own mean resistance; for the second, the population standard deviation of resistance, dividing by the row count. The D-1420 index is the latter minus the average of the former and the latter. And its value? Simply 0.4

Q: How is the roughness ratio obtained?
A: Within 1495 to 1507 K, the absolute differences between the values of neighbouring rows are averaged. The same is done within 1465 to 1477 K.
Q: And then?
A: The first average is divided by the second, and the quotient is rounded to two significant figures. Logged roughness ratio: 0.82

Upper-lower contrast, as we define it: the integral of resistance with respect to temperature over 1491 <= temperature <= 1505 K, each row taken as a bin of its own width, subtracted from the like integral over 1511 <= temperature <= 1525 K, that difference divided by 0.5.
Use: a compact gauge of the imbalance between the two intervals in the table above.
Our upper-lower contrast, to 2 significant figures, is -16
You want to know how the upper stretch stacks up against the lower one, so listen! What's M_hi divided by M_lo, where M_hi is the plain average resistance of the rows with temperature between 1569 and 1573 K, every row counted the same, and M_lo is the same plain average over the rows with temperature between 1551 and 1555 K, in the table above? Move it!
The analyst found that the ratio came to 1.00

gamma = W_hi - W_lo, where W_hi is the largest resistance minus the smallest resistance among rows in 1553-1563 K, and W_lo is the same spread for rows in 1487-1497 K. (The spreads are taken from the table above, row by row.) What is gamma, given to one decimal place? -0.2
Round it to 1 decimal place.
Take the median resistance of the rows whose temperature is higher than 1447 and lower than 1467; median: 26.0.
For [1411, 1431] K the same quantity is 23.4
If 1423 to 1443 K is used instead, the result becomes 23.7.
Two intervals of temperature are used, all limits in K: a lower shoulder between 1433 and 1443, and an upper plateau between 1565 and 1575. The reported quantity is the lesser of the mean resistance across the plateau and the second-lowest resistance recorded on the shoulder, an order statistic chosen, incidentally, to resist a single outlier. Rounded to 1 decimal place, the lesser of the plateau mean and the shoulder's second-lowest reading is 22.5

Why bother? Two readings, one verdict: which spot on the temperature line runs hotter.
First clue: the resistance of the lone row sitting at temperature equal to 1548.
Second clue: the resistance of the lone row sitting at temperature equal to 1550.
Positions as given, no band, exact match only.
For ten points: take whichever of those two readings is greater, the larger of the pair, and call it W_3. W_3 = 25.7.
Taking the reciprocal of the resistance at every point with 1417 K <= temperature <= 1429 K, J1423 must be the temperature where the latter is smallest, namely 1424 K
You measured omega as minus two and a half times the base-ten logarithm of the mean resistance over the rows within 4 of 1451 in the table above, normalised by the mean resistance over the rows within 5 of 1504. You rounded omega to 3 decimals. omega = 0.061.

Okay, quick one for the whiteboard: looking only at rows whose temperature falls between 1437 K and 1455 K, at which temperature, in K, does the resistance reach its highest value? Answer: 1446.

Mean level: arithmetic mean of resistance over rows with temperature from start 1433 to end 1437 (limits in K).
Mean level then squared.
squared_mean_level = 504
